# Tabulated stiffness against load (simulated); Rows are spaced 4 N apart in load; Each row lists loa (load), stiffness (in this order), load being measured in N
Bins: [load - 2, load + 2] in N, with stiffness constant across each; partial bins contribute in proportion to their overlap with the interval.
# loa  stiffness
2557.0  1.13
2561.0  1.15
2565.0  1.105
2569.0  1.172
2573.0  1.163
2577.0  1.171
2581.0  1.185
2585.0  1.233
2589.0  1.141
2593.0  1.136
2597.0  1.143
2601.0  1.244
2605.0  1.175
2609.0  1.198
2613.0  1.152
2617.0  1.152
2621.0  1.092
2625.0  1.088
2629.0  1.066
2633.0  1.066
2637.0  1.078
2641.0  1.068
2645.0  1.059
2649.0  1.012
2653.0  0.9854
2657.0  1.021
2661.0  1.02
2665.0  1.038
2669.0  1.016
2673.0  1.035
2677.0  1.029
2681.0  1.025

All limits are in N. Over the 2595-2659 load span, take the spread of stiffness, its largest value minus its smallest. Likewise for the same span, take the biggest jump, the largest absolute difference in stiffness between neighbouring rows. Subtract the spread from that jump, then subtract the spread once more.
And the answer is -0.42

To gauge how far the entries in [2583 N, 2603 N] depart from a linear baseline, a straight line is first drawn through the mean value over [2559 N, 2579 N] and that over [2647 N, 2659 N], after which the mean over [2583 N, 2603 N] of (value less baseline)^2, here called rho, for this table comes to 0.0073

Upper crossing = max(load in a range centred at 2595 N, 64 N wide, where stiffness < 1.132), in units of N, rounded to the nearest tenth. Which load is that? 2625.0 N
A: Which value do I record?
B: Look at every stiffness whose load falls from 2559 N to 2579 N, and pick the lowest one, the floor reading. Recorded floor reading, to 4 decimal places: 1.1050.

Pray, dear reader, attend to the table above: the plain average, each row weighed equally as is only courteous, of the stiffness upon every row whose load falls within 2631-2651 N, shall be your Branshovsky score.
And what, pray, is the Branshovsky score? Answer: 1.06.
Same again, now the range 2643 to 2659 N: 1.02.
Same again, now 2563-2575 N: 1.15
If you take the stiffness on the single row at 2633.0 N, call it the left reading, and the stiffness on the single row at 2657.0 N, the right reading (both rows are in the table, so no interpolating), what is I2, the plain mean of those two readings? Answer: 1.04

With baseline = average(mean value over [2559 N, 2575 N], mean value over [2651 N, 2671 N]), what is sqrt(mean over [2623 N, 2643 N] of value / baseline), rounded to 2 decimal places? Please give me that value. 1.00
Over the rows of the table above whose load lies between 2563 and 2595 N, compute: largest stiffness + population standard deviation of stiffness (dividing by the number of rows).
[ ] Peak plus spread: 1.27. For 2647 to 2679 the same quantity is 1.05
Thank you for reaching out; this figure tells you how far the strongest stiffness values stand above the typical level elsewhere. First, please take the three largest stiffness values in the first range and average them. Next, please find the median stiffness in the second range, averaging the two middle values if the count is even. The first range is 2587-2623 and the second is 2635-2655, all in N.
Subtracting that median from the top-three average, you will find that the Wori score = 0.15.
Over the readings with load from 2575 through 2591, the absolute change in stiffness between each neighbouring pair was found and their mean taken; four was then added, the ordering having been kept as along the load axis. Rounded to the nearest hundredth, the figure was 4.05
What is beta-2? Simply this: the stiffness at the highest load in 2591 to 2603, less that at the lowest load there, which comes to 0.11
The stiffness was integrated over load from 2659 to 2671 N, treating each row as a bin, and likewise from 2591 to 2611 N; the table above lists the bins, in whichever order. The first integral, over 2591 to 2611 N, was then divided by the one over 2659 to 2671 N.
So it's 1.9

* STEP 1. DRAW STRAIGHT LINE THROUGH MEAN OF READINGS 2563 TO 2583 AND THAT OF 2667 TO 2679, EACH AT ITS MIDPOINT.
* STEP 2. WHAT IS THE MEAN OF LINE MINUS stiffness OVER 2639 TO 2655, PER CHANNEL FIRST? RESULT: 0.03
